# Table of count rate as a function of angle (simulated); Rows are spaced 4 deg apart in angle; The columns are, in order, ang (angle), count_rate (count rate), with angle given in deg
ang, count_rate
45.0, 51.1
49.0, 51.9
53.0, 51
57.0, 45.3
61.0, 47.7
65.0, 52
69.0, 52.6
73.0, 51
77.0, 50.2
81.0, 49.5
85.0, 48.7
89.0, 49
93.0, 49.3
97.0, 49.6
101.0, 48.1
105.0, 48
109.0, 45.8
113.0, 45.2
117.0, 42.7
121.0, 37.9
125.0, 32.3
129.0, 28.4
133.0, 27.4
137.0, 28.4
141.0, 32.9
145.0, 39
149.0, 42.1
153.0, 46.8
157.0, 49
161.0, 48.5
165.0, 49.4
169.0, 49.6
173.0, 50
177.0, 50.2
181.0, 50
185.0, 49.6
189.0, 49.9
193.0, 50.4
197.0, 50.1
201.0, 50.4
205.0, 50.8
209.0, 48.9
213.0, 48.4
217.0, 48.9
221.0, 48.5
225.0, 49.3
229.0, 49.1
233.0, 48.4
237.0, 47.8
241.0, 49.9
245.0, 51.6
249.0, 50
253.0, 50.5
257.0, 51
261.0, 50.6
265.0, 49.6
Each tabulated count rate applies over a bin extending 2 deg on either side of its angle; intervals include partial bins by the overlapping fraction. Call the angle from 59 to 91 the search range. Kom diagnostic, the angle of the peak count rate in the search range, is 69.0 deg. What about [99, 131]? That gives 101.0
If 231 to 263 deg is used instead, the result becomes 245.0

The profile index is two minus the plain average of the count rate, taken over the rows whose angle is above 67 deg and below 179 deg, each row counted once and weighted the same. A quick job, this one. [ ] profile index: -42.3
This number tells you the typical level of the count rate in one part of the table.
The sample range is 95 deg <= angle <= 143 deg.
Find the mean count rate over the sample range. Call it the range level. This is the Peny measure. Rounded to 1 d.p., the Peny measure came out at 38.9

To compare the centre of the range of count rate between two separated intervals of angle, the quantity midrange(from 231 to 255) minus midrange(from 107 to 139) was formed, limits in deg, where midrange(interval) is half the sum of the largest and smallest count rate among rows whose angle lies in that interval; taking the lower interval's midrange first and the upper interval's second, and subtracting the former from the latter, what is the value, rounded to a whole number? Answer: 13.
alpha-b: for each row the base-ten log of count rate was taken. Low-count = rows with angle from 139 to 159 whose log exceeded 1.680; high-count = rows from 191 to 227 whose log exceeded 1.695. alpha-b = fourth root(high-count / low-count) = 1.4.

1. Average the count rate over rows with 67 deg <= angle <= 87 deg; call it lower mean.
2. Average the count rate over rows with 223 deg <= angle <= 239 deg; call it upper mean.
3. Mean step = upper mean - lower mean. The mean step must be -2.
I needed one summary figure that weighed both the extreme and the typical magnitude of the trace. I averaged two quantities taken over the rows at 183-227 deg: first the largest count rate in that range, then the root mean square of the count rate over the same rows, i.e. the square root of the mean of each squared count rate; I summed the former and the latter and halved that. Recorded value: 50.2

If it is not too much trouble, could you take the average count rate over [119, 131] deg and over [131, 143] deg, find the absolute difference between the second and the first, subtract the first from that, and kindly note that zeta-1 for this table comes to -30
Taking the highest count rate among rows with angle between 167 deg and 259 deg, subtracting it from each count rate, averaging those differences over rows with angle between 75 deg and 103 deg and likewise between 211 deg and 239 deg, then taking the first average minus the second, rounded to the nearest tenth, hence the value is 0.6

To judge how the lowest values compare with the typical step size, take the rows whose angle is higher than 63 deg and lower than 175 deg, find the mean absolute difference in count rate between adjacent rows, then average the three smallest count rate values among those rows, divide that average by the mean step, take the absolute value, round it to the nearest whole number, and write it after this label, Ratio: 15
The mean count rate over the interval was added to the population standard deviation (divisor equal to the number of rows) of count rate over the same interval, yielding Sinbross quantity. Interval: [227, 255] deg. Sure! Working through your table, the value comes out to 50.8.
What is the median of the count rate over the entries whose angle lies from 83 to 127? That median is 48.0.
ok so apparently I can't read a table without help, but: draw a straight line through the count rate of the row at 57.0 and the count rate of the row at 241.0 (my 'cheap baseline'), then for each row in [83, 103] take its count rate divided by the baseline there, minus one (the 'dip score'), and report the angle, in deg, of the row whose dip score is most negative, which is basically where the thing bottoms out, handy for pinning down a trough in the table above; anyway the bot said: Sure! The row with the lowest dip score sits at 101.0 deg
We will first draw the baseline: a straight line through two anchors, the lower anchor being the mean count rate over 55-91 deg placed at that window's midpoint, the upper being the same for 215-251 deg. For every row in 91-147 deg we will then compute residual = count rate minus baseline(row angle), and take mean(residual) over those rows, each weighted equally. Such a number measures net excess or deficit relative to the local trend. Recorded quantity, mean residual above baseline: -10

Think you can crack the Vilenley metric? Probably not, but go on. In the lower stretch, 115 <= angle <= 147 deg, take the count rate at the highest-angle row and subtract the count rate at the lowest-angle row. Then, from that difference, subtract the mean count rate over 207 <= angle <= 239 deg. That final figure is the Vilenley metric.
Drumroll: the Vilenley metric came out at -52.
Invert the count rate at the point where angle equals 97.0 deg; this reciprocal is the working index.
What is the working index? 0.0202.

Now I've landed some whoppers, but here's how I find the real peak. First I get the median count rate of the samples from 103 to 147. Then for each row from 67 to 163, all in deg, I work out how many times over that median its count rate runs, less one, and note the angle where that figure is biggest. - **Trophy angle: 69.0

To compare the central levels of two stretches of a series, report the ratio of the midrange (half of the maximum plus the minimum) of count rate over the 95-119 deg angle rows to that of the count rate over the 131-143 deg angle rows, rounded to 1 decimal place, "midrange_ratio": 1.5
